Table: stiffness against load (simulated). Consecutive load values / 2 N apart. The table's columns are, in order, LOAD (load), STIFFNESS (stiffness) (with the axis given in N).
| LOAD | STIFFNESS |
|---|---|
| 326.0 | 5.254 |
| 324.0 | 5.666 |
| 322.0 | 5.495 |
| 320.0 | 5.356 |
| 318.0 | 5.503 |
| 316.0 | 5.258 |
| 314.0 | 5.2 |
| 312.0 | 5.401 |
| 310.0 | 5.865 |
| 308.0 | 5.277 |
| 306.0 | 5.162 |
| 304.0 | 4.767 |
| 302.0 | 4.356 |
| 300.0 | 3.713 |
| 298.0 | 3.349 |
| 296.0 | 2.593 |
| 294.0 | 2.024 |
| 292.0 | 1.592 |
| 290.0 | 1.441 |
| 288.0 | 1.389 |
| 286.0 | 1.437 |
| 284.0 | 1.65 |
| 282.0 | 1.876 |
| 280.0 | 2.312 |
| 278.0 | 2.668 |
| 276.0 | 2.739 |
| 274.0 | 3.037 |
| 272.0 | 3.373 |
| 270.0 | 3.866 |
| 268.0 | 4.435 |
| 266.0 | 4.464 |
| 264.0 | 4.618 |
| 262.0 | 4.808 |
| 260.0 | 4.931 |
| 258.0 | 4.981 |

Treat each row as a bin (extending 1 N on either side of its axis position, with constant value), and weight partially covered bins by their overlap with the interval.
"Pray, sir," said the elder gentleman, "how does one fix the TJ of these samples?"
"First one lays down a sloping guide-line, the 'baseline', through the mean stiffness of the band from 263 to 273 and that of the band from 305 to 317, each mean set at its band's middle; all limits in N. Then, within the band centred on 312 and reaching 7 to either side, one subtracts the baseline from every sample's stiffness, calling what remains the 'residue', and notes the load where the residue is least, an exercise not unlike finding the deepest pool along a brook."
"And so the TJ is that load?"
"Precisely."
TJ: 314.0 N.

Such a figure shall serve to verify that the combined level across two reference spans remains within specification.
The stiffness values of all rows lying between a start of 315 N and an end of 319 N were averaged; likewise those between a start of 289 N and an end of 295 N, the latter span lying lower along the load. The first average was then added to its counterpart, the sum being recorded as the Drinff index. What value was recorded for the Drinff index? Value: 7.1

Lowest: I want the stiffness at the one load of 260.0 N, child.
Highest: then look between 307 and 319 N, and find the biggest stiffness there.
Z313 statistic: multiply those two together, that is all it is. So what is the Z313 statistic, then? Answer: 28.9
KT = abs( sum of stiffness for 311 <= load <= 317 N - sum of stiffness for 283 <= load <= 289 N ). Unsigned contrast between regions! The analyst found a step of 11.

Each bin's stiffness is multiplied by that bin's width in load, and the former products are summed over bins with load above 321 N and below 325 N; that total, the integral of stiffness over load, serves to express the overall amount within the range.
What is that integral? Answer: 22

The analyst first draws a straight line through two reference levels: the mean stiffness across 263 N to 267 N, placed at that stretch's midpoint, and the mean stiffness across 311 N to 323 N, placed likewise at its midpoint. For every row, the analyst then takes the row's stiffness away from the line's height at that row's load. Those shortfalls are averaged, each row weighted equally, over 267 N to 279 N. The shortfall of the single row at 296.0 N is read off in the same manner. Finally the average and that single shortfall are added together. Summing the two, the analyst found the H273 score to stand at 3.8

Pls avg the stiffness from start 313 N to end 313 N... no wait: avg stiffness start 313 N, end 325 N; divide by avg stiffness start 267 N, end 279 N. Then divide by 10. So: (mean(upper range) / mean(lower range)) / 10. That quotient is 0.16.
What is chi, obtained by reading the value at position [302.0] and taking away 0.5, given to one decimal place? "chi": 3.9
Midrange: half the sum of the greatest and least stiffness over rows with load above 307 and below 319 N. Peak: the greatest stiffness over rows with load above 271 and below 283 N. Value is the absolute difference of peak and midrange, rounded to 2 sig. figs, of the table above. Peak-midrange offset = 2.2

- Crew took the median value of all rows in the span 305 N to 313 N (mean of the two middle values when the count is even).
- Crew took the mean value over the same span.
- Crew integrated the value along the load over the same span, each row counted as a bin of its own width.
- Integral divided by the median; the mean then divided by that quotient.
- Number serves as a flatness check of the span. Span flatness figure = 0.7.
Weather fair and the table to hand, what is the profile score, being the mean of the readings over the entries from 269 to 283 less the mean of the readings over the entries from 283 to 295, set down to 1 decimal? 1.2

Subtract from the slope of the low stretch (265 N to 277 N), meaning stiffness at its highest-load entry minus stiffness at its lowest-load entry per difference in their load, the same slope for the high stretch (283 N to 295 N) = -0.2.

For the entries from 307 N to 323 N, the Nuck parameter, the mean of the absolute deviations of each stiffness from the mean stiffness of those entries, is 0.15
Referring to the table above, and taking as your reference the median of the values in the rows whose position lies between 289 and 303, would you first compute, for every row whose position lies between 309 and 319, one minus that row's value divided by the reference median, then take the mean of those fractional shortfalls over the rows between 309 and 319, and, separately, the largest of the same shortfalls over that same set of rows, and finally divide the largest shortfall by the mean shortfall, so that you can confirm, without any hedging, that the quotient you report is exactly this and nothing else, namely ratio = 0.91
